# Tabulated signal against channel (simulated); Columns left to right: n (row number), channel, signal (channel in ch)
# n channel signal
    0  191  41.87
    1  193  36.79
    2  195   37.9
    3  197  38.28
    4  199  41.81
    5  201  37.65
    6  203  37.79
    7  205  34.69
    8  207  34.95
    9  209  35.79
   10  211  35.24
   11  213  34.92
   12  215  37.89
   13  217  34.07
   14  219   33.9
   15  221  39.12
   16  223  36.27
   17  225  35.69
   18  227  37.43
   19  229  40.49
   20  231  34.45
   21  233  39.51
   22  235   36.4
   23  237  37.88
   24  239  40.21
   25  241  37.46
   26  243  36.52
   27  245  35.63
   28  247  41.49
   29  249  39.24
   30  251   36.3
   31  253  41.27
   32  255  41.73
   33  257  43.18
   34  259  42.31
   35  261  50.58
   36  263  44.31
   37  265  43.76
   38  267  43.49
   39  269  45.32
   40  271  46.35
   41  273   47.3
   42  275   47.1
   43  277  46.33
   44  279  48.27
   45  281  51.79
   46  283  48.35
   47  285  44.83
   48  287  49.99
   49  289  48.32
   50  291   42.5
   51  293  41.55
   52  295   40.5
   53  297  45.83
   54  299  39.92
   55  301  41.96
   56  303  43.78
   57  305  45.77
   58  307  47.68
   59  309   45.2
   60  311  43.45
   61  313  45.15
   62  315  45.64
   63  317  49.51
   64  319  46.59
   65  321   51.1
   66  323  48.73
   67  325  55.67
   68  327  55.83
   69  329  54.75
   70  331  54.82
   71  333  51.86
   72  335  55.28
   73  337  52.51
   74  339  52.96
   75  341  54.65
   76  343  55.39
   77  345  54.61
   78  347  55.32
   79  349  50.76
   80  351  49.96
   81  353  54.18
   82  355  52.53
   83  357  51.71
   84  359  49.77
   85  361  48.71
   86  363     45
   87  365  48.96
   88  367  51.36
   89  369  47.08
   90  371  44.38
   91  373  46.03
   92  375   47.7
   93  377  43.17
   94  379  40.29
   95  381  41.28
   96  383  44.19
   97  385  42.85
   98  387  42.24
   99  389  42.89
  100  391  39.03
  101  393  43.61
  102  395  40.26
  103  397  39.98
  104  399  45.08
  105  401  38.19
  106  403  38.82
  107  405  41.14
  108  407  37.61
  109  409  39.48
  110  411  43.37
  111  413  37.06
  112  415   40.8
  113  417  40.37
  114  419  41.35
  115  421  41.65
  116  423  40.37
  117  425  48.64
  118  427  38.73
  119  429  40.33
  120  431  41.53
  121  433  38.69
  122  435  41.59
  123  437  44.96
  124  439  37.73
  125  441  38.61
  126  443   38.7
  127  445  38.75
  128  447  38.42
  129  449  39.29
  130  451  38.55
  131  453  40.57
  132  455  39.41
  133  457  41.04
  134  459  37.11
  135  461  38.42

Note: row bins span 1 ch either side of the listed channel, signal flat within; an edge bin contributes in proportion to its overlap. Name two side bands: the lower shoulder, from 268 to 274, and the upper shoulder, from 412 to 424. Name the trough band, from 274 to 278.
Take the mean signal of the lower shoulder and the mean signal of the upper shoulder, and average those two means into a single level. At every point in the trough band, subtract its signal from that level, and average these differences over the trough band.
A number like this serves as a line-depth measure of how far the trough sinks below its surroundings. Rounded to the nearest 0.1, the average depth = -3.4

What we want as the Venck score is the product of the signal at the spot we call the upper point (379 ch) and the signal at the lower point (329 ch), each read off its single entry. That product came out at 2206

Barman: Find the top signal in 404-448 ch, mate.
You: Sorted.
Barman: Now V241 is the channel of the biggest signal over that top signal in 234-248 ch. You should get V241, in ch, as 247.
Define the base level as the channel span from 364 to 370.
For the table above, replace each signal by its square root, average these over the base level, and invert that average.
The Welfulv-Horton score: 0.143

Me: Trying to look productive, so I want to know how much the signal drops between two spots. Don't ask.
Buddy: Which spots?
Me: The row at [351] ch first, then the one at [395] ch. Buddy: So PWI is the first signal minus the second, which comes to 10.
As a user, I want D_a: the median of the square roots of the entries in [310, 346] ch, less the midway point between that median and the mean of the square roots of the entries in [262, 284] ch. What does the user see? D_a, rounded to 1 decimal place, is 0.2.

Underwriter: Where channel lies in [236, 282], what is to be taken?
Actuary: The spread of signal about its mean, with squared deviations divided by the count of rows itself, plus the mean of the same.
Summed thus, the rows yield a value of 47.4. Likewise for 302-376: 54.0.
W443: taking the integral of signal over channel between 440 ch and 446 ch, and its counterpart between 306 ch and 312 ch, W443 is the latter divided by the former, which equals 1.17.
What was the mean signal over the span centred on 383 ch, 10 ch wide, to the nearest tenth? 42.2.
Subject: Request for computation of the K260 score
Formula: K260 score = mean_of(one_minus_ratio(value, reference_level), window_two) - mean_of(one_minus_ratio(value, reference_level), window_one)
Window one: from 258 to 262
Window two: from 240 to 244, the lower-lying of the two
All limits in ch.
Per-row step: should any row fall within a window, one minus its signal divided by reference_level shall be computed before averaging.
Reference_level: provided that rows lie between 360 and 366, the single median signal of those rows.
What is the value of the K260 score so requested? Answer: 0.19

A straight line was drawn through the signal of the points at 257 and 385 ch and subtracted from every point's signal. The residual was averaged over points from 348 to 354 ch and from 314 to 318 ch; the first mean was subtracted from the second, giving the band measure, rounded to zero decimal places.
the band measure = -4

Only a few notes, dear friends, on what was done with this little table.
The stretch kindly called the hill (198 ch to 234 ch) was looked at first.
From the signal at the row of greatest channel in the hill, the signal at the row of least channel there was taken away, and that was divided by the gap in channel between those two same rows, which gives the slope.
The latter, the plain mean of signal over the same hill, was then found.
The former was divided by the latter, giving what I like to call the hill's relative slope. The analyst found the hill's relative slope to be -0.002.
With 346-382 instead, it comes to -0.009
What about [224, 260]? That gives 0.005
